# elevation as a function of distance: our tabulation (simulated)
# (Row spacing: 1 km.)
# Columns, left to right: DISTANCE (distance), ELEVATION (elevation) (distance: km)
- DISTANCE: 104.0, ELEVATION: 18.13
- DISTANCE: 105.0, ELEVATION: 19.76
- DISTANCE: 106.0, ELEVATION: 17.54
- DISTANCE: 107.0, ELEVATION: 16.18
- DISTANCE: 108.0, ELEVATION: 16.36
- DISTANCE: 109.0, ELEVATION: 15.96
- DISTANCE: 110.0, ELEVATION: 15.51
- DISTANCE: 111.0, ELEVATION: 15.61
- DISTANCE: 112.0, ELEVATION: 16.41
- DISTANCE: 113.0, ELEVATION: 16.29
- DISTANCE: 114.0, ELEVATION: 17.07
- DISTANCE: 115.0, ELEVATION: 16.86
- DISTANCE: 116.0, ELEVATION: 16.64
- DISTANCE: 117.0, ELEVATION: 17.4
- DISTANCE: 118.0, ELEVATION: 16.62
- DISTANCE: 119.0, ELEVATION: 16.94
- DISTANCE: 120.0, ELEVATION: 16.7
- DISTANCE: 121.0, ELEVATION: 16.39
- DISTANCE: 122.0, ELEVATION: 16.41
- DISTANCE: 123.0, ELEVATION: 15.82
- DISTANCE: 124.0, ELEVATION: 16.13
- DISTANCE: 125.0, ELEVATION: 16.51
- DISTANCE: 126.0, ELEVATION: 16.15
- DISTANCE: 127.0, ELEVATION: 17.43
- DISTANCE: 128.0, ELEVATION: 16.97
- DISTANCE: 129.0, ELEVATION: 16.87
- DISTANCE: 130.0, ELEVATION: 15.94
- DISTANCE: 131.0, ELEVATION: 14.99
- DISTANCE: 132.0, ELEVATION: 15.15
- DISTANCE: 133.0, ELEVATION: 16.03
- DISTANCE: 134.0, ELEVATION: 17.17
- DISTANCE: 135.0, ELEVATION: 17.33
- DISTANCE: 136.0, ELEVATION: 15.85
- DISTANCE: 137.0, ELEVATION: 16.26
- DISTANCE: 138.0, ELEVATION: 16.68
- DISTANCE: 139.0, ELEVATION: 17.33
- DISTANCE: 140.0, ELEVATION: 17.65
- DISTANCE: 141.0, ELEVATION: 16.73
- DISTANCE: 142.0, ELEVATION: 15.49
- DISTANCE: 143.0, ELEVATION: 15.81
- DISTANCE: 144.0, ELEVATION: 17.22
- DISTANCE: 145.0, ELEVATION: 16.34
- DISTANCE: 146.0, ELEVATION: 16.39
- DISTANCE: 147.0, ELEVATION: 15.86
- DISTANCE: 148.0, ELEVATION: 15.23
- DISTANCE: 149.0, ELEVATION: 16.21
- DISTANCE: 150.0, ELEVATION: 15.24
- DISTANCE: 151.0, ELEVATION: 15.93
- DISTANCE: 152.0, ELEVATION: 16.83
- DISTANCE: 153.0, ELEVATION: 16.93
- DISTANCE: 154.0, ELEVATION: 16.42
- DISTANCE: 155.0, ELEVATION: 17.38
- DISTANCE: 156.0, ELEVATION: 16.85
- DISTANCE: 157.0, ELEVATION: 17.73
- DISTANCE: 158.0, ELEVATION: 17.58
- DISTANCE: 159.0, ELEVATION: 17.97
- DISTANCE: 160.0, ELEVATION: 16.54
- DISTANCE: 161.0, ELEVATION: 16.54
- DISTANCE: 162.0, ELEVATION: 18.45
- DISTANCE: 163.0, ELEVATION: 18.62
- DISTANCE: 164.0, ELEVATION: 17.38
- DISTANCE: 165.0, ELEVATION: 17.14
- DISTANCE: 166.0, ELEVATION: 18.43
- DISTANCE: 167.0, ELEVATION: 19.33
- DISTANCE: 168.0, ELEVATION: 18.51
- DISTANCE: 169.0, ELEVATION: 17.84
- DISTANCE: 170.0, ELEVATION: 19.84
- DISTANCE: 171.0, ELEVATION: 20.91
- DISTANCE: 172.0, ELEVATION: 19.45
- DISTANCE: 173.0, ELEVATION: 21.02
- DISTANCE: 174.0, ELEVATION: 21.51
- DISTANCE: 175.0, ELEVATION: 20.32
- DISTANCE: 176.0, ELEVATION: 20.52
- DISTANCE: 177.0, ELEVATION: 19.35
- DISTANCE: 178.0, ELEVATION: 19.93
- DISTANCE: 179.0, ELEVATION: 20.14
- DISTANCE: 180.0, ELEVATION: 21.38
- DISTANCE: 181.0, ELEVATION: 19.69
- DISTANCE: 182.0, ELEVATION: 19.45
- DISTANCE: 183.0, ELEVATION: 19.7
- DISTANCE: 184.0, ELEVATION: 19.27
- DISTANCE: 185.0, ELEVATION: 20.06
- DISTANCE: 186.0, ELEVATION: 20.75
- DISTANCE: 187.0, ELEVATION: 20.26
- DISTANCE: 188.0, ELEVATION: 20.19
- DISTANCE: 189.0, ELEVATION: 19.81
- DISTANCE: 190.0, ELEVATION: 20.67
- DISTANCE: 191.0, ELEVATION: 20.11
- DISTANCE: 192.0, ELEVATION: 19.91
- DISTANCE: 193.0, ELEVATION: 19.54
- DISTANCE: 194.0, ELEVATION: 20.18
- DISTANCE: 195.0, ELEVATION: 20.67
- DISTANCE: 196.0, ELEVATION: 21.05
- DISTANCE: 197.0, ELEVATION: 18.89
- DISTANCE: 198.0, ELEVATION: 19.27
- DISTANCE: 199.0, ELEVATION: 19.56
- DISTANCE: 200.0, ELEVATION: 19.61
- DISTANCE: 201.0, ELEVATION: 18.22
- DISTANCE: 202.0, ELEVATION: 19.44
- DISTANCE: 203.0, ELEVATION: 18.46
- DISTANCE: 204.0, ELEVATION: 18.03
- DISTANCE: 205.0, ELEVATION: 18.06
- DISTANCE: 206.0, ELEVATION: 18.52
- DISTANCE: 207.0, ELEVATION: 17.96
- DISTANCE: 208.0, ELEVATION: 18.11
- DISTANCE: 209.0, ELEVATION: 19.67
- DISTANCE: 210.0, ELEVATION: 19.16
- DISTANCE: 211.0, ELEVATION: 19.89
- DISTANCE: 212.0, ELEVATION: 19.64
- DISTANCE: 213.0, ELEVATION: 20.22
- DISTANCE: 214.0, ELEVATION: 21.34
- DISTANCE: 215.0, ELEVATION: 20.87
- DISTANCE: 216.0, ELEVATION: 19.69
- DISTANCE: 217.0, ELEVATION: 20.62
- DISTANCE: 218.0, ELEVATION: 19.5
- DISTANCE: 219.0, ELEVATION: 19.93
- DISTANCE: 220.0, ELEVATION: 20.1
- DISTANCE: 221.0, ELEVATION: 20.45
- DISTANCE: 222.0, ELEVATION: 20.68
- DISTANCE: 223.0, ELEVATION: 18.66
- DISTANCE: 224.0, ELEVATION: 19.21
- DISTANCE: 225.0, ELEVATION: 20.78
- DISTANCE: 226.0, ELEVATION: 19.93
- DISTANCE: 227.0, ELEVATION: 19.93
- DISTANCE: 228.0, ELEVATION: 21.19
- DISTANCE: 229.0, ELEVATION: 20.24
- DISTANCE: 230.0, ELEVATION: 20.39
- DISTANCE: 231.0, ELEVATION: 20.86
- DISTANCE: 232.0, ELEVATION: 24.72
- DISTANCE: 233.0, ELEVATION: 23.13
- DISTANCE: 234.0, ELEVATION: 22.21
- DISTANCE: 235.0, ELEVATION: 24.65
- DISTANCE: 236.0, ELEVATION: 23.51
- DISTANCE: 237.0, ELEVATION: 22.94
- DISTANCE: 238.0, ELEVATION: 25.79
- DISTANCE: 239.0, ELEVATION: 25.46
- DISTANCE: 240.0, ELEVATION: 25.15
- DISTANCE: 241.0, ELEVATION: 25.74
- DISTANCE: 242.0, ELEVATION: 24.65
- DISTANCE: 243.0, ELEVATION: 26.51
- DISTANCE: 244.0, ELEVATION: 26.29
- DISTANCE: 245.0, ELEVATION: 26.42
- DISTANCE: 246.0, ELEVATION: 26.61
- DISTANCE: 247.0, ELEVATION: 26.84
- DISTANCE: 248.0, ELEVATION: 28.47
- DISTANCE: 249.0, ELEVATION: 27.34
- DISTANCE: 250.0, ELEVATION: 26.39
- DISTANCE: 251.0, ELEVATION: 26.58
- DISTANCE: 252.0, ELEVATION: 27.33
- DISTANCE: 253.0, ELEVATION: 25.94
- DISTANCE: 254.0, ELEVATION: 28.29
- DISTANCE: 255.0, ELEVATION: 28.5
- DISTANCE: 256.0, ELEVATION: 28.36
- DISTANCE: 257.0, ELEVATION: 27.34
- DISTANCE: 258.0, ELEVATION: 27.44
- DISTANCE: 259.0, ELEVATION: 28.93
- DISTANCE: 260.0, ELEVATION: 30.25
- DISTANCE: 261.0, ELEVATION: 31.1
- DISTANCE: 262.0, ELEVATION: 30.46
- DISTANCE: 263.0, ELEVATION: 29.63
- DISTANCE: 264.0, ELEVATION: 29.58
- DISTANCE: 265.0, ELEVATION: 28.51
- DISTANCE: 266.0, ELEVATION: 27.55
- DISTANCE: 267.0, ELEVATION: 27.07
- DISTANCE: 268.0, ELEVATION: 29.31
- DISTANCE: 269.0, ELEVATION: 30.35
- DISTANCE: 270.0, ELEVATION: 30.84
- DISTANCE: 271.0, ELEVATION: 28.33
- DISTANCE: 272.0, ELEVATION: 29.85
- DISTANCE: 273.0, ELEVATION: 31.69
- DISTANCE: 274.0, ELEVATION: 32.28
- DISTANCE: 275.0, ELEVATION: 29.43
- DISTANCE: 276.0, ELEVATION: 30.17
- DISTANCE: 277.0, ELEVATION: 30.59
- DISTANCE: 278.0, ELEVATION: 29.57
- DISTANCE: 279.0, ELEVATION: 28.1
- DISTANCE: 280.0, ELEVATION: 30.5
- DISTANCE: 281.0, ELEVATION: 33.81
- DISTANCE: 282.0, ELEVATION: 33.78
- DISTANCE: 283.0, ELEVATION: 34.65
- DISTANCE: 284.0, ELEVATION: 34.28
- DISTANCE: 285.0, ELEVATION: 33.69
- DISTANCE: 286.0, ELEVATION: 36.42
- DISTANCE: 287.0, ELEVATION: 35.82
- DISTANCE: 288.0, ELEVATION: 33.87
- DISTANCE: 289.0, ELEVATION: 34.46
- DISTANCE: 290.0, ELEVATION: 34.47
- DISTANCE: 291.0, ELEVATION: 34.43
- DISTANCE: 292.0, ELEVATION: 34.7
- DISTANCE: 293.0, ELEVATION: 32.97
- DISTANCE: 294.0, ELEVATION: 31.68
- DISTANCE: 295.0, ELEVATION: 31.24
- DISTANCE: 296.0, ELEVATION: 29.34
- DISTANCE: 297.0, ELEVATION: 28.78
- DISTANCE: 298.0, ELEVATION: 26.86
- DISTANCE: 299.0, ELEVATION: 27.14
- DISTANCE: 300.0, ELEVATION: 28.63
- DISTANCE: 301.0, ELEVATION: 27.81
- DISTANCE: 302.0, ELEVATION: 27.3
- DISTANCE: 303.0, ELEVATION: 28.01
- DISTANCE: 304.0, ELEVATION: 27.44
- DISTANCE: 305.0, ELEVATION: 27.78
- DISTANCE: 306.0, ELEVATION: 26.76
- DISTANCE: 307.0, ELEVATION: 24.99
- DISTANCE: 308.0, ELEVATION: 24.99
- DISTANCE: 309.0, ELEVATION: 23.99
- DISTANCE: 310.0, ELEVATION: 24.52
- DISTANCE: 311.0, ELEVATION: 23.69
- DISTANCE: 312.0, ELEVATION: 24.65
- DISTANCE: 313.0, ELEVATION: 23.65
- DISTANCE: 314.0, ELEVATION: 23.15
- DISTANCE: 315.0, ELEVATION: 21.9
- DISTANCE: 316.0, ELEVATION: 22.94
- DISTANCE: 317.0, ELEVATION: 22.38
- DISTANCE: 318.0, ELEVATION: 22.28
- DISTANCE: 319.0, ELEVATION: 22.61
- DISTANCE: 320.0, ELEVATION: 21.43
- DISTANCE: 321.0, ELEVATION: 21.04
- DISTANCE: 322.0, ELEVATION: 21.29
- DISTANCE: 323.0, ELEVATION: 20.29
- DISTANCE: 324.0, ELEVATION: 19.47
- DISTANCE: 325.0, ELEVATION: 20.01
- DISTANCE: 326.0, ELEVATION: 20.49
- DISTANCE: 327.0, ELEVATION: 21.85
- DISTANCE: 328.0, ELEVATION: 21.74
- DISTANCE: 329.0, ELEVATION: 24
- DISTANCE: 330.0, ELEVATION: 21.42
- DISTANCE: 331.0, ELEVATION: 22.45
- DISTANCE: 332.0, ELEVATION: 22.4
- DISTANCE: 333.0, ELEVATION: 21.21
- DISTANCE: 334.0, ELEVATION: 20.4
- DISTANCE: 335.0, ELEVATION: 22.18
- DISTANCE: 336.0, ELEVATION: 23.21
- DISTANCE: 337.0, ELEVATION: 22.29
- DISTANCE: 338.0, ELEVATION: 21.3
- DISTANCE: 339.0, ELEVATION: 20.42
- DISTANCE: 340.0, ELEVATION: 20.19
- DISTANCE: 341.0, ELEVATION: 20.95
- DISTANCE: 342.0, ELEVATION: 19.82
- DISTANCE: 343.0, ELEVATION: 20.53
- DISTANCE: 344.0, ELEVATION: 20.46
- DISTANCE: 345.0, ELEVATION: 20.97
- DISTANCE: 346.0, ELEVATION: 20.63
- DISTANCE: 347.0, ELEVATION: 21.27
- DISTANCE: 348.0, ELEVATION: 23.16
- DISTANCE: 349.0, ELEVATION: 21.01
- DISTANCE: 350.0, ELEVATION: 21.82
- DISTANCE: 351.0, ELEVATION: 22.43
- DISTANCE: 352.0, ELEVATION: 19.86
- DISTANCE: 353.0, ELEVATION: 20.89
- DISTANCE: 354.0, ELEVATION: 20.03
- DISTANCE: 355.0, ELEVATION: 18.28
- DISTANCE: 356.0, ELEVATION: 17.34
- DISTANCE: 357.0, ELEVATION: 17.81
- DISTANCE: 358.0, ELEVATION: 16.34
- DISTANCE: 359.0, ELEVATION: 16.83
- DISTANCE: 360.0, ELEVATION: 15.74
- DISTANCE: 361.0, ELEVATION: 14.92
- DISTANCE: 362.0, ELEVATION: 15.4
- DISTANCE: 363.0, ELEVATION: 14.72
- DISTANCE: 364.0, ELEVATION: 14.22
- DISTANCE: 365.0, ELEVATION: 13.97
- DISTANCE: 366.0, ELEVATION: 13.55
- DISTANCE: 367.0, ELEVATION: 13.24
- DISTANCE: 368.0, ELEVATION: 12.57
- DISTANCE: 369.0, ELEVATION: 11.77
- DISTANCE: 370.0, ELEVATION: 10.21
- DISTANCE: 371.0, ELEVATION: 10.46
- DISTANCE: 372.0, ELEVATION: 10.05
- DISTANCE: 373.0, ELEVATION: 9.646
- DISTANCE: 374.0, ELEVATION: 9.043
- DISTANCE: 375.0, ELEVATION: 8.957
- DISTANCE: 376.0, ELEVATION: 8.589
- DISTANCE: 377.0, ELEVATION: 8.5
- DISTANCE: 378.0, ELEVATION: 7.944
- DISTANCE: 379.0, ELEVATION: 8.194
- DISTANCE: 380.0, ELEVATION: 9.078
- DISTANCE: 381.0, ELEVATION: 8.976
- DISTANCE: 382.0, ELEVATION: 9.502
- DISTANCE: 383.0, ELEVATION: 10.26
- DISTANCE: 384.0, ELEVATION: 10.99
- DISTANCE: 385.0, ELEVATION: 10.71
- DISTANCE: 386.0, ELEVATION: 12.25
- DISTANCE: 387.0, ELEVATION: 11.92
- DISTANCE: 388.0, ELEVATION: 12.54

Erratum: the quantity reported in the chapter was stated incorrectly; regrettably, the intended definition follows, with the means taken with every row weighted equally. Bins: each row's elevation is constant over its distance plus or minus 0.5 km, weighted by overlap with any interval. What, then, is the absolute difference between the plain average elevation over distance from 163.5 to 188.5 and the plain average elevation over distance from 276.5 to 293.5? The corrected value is 13.6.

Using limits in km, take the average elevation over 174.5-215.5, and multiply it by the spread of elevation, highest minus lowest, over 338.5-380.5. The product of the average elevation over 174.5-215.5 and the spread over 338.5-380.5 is 300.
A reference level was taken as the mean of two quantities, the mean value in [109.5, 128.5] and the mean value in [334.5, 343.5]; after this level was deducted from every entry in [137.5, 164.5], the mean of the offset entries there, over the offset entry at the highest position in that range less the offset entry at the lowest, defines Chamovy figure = -3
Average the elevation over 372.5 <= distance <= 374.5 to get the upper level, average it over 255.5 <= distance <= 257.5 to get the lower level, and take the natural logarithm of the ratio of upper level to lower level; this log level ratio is -1.09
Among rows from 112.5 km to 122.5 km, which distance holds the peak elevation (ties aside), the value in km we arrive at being 117.0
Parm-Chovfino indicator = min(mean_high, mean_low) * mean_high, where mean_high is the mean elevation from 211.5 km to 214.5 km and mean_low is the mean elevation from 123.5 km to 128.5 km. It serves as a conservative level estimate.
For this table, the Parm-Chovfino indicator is 339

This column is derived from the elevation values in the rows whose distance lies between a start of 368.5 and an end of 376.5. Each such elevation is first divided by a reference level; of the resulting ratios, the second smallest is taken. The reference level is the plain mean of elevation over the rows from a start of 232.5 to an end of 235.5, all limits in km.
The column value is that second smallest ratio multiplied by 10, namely 3.8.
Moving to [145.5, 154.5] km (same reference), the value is 6.5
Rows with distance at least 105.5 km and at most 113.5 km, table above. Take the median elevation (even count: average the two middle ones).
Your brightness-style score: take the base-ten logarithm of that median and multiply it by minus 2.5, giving -3.03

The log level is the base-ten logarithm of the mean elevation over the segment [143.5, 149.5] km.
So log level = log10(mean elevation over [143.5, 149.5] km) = 1.21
